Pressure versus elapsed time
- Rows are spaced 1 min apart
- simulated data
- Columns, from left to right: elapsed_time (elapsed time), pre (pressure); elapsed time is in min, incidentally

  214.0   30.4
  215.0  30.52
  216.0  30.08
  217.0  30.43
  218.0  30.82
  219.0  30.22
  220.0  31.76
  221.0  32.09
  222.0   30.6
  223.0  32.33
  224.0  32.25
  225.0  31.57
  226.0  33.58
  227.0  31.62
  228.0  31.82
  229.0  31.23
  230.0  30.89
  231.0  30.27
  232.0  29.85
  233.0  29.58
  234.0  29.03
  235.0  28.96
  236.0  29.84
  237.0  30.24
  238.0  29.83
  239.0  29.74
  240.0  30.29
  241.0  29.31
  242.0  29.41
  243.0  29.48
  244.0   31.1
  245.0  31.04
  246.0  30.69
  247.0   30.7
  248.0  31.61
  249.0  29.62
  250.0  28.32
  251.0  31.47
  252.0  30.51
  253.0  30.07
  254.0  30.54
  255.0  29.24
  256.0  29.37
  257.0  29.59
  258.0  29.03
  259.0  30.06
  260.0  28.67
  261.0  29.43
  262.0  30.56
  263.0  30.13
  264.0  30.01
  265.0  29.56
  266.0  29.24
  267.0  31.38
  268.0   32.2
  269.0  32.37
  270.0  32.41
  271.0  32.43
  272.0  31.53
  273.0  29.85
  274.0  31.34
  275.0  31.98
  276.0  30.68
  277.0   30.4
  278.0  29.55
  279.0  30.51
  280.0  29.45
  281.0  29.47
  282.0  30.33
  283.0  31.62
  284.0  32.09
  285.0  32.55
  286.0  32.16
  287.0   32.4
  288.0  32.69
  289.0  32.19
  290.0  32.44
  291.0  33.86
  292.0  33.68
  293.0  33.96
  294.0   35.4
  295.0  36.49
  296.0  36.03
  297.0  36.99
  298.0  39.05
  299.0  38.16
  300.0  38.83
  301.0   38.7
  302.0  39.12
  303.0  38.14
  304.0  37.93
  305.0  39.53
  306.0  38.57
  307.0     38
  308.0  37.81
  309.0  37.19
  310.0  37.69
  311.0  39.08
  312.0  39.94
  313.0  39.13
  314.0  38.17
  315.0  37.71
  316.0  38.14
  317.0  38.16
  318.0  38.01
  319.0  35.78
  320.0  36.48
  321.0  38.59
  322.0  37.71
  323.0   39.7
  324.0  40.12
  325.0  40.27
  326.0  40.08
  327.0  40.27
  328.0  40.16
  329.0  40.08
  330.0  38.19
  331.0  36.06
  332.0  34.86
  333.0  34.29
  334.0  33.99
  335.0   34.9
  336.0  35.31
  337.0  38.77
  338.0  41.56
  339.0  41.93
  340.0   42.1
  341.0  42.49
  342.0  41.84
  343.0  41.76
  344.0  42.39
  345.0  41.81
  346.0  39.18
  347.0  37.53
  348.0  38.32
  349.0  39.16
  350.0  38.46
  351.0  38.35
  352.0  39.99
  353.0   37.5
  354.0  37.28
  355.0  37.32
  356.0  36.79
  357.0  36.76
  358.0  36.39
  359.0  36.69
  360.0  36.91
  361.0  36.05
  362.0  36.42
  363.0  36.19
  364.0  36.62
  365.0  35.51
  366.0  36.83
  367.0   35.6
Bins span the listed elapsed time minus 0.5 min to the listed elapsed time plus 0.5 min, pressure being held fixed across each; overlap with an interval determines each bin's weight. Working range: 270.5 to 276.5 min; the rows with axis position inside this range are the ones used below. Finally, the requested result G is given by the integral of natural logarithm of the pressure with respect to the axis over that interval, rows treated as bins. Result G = 21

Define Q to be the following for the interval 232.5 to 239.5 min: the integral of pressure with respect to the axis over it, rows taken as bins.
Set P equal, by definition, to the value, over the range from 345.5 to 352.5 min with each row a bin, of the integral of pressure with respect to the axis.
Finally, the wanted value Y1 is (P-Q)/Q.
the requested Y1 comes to 0.31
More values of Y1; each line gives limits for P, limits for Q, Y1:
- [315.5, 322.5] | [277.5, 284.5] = 0.23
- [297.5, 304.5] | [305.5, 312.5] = 0.01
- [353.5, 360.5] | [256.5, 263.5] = 0.24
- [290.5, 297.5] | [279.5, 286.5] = 0.13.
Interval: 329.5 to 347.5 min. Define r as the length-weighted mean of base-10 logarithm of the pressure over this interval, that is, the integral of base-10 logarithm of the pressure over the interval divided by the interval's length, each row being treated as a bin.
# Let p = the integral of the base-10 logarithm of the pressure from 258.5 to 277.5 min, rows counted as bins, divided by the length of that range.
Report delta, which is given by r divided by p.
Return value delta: 1.07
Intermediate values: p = 1.49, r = 1.59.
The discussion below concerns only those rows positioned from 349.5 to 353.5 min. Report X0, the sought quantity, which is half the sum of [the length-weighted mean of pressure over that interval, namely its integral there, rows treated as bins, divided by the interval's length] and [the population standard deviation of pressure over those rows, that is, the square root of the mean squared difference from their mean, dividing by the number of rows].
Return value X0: 20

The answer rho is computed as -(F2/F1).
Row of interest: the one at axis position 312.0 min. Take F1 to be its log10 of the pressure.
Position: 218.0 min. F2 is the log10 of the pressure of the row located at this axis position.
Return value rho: -0.93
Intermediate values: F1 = 1.60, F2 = 1.49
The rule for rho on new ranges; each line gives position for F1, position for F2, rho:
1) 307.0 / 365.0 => -0.98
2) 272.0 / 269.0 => -1.01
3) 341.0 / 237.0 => -0.91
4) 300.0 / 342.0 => -1.02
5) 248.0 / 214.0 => -0.99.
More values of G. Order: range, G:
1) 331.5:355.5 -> 88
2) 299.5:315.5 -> 58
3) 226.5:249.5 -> 78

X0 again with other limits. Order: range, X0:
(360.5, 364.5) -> 18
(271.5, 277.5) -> 16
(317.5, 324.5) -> 20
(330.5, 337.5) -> 18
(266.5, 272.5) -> 16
